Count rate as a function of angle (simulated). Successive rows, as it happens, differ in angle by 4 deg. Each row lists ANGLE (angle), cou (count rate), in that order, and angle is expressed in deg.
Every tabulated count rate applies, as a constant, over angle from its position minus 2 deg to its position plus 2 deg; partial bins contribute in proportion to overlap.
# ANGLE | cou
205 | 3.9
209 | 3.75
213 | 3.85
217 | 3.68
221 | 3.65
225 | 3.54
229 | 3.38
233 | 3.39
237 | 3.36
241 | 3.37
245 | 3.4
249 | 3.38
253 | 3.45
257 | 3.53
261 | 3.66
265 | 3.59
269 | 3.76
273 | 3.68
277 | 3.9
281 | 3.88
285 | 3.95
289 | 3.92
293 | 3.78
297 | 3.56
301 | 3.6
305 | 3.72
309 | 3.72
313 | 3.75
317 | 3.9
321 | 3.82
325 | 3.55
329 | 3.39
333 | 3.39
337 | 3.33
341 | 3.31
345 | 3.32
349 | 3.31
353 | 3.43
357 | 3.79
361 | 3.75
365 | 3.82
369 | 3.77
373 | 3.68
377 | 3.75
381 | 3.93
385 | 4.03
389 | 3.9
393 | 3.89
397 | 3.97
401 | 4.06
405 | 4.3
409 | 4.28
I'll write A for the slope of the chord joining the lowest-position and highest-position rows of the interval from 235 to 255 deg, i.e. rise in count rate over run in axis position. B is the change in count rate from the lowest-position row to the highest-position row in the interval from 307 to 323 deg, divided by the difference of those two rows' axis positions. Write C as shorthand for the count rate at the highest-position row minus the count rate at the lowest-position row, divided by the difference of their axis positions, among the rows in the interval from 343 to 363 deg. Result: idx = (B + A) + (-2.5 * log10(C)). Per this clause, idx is 3.9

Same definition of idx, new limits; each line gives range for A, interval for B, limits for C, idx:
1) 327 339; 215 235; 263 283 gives 4.3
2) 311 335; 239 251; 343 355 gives 4.6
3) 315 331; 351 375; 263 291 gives 4.6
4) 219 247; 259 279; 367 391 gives 5.5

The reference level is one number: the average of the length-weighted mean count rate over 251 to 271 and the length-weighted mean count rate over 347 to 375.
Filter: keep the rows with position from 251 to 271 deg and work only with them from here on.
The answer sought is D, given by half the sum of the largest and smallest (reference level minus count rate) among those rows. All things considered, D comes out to 0.0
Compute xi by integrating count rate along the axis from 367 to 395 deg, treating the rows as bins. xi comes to 108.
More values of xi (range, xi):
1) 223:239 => 55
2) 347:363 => 57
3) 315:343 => 99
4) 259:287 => 106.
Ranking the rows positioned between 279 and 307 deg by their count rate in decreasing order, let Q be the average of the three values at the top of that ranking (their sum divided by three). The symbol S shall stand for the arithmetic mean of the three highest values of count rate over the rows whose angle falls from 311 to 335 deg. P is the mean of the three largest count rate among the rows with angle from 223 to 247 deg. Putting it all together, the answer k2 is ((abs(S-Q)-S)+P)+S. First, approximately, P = 3.4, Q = 3.92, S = 3.82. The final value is 3.5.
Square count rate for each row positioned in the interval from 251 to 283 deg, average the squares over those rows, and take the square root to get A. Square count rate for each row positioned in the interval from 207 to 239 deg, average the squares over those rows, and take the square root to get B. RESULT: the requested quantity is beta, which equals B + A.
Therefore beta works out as 7.26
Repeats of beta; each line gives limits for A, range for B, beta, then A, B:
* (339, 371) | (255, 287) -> 7.32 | 3.57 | 3.7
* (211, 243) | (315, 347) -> 7.04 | 3.53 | 3.5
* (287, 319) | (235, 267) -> 7.21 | 3.75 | 3.5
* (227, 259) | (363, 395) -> 7.26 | 3.41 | 3.8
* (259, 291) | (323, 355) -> 7.17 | 3.79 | 3.4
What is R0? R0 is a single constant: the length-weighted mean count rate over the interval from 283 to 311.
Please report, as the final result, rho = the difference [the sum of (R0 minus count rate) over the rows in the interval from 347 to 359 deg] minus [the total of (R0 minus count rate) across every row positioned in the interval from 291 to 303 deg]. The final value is 0.4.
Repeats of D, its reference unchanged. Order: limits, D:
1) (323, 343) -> 0.2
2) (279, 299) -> -0.1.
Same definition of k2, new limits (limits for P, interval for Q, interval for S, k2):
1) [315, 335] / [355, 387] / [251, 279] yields 3.9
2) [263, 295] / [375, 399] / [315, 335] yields 4.1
